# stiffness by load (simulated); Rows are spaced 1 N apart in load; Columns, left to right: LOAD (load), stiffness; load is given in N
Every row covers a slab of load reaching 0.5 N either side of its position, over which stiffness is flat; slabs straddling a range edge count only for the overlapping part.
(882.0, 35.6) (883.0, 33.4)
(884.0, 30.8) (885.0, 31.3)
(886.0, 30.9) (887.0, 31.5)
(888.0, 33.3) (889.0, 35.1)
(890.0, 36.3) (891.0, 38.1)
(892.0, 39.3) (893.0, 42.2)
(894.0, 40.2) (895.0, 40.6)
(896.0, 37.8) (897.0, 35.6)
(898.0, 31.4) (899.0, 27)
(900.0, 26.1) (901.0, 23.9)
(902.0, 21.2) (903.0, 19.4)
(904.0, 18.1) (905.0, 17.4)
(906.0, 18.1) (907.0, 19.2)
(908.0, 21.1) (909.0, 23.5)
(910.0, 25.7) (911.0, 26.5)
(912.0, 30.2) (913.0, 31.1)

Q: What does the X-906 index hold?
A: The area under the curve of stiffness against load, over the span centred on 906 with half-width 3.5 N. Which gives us 137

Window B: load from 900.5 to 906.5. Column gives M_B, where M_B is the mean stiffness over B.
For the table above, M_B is 20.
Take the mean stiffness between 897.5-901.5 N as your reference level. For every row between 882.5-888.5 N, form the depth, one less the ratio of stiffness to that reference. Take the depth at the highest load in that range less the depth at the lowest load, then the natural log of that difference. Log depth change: -5.6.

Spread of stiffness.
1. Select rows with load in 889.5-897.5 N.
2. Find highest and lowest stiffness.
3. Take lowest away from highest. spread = 7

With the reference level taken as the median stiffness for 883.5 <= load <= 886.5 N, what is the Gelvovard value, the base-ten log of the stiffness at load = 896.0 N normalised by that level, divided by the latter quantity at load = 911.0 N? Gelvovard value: -1.3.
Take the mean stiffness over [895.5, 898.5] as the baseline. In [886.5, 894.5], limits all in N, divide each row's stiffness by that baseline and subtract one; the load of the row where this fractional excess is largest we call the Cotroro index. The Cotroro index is 893.0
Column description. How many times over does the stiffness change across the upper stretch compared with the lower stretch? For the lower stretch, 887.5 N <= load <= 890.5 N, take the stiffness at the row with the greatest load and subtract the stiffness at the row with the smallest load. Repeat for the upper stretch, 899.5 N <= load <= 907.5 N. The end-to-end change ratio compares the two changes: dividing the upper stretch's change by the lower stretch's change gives -2.3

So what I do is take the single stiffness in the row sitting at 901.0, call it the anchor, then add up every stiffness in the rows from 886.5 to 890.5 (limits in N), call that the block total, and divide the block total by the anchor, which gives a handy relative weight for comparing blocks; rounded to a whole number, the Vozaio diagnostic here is 6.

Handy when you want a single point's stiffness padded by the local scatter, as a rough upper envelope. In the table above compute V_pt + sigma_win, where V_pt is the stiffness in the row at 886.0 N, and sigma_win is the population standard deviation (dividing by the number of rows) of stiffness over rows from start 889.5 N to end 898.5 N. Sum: 34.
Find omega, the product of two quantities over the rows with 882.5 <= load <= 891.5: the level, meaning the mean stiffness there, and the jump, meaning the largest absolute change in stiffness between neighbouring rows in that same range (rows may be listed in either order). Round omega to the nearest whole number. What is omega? 87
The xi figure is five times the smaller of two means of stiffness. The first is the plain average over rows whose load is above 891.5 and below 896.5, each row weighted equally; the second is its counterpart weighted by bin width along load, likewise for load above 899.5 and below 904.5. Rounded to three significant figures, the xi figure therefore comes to 109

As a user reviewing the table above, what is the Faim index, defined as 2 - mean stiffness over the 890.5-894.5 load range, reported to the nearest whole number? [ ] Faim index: -38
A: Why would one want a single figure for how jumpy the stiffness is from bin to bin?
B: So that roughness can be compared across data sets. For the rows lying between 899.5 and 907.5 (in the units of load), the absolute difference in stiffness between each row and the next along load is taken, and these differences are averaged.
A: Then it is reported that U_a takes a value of 1.50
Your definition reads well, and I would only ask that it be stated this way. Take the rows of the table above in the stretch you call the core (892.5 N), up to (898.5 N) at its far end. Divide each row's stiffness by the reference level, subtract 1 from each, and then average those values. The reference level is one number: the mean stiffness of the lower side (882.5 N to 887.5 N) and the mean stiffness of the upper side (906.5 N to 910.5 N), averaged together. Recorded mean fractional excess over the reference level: 0.4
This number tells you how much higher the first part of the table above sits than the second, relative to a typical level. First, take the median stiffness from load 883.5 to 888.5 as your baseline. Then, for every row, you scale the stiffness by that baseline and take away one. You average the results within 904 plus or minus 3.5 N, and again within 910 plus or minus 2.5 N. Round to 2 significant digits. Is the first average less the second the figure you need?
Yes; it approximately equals -0.18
